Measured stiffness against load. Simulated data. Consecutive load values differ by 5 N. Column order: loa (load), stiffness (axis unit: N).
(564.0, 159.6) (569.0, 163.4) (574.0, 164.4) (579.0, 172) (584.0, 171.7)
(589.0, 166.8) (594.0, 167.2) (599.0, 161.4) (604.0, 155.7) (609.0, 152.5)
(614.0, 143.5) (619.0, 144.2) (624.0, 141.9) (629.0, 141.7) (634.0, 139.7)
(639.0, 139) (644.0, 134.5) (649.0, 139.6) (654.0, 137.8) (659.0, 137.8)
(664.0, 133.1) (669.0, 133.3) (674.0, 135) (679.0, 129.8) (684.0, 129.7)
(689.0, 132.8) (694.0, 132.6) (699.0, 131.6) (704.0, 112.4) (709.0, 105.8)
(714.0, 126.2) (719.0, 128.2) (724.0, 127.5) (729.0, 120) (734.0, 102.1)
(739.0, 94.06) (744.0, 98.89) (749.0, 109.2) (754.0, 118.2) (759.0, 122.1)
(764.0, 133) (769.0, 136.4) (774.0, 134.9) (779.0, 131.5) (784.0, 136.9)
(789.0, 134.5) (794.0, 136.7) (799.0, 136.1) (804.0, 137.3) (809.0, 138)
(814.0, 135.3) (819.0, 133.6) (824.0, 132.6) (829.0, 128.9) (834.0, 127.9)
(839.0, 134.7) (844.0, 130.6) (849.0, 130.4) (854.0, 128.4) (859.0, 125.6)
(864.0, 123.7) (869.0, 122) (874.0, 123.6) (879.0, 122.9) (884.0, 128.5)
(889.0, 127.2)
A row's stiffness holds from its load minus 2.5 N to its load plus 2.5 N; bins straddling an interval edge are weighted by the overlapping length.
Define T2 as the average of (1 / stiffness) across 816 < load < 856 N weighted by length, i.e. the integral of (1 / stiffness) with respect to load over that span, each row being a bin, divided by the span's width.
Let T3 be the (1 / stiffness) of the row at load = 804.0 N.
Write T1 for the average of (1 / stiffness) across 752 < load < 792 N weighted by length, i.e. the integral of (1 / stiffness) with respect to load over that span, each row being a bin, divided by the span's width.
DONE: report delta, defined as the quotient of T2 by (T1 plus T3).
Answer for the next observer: 0.51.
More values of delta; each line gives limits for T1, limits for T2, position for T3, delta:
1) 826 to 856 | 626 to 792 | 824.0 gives 0.52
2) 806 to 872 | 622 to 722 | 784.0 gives 0.51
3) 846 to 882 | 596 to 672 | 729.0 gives 0.43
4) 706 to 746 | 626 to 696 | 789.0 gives 0.45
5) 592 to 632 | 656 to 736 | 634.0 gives 0.58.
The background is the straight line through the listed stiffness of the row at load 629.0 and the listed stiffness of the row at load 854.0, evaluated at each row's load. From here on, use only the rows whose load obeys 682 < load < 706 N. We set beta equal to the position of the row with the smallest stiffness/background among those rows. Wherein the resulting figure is 704.0 N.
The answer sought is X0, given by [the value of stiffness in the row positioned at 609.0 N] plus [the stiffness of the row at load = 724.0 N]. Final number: 280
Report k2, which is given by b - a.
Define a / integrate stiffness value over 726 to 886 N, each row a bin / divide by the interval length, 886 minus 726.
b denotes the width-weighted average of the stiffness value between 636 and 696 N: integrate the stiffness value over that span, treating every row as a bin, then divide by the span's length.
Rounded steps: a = 127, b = 135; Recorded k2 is 8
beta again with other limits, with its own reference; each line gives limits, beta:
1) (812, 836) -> 834.0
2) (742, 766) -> 744.0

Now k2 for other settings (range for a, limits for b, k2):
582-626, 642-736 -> -28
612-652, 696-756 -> -26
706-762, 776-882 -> 17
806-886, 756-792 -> 3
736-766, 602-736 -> 21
